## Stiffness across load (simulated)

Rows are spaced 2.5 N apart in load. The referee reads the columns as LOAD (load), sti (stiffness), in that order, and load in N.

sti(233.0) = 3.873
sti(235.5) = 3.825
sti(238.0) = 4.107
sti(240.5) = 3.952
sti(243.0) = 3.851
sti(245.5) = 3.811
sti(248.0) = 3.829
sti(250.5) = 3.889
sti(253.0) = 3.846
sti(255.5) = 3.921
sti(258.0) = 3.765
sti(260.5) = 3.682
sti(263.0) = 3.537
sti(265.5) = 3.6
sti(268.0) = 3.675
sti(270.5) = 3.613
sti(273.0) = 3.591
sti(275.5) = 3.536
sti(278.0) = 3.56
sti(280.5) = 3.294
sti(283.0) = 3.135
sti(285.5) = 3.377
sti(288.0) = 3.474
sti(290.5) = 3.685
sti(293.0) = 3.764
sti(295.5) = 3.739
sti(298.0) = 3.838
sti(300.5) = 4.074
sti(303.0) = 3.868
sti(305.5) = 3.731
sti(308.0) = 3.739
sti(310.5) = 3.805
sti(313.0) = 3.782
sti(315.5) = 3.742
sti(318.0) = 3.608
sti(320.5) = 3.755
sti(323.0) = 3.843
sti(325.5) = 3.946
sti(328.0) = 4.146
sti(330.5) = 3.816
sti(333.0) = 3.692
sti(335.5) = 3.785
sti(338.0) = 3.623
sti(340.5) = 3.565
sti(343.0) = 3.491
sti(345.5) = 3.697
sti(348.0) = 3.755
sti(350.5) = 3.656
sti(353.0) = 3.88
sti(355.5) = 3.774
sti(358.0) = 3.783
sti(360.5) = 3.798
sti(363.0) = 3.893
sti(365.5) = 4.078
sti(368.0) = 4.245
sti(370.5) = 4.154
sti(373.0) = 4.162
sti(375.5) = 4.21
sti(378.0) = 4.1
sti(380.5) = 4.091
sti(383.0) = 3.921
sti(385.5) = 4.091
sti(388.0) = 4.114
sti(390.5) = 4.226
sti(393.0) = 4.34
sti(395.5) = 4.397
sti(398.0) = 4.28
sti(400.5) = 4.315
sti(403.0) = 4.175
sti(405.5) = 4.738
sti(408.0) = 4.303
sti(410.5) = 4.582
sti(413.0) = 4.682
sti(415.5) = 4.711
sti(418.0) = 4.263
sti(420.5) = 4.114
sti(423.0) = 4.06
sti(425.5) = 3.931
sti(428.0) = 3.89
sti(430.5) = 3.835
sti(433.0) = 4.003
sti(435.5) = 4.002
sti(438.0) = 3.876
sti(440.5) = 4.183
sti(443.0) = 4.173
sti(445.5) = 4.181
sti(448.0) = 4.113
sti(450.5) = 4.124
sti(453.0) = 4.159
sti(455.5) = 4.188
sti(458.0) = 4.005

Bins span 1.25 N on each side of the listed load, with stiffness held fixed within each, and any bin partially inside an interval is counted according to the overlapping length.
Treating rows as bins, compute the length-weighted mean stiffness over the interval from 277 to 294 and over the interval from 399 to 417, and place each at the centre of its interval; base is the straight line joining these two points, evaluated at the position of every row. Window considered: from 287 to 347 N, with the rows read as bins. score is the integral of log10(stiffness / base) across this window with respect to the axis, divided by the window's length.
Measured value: 0.004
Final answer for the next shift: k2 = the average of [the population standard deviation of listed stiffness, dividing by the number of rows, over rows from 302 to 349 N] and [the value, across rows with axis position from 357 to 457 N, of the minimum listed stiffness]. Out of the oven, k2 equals 1.96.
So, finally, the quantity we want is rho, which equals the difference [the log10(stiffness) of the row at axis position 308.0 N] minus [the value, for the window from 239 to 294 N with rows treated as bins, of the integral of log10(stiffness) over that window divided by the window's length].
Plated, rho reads 0.01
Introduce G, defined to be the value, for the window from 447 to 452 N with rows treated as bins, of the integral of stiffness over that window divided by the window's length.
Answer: 4.12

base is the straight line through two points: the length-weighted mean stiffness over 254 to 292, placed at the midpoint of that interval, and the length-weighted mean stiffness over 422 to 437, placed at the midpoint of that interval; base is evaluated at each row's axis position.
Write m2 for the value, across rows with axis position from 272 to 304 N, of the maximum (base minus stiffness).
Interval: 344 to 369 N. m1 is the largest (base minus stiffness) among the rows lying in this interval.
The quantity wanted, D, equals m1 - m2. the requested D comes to -0.4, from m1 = 0.10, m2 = 0.46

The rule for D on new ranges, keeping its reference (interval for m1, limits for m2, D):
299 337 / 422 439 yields 0.0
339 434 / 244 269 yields 0.2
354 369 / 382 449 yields -0.1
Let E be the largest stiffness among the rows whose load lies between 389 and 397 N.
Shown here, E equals 4.397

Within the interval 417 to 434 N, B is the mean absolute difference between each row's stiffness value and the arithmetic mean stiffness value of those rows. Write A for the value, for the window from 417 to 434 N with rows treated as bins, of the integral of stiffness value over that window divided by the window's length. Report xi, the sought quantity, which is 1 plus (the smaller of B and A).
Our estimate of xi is 1.11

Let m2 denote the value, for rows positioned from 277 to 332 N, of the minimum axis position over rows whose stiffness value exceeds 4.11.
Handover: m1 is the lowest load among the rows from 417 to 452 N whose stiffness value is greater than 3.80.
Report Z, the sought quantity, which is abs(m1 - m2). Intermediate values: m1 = 418.0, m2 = 328.0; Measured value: 90.0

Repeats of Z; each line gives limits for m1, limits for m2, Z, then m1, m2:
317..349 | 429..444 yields 117.5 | 323.0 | 440.5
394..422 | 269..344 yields 67.5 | 395.5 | 328.0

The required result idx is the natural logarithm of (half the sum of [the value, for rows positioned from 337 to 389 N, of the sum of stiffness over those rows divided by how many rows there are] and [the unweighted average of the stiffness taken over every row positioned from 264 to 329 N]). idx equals 1.33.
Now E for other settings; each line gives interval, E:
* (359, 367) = 4.078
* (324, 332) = 4.146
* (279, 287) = 3.377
